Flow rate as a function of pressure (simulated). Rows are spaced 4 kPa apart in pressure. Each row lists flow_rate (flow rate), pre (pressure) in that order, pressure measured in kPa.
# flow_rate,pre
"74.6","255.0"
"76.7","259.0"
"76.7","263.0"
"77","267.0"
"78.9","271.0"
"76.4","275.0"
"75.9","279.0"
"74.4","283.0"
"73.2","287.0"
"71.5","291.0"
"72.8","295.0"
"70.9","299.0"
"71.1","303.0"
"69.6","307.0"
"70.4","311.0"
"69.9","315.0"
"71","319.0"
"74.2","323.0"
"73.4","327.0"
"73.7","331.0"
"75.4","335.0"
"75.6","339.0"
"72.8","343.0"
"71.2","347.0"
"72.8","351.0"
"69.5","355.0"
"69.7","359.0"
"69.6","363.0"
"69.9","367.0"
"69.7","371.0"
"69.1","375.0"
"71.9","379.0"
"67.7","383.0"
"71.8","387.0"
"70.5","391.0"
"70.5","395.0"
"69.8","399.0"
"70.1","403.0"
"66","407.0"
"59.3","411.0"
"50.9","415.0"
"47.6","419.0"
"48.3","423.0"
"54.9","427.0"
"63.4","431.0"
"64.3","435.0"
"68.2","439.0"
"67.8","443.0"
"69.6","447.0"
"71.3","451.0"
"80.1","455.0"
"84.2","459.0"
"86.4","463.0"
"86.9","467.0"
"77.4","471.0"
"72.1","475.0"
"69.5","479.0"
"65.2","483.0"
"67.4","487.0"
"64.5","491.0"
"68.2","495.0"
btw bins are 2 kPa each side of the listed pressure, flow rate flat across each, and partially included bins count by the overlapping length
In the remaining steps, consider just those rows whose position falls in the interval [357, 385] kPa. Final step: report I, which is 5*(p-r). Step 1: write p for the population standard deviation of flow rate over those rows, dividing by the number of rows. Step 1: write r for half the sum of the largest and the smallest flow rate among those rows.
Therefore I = -343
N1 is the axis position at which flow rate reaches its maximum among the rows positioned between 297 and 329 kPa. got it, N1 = 323.0 kPa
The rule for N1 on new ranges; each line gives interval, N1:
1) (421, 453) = 451.0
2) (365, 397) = 379.0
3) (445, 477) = 467.0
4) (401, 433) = 403.0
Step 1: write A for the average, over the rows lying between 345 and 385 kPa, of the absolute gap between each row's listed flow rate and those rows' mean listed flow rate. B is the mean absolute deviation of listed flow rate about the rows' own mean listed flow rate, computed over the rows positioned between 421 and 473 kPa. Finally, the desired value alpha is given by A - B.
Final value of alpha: -8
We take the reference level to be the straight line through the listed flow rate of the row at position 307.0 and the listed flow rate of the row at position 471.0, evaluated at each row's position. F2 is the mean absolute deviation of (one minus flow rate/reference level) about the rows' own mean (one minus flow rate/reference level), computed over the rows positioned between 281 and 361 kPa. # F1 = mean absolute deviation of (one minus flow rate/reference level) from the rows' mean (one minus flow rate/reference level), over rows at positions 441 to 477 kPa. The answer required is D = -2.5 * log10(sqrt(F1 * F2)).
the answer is 3.34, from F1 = 0.081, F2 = 0.03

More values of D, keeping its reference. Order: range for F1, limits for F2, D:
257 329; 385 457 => 2.93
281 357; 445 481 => 3.37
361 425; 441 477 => 2.62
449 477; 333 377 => 3.27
